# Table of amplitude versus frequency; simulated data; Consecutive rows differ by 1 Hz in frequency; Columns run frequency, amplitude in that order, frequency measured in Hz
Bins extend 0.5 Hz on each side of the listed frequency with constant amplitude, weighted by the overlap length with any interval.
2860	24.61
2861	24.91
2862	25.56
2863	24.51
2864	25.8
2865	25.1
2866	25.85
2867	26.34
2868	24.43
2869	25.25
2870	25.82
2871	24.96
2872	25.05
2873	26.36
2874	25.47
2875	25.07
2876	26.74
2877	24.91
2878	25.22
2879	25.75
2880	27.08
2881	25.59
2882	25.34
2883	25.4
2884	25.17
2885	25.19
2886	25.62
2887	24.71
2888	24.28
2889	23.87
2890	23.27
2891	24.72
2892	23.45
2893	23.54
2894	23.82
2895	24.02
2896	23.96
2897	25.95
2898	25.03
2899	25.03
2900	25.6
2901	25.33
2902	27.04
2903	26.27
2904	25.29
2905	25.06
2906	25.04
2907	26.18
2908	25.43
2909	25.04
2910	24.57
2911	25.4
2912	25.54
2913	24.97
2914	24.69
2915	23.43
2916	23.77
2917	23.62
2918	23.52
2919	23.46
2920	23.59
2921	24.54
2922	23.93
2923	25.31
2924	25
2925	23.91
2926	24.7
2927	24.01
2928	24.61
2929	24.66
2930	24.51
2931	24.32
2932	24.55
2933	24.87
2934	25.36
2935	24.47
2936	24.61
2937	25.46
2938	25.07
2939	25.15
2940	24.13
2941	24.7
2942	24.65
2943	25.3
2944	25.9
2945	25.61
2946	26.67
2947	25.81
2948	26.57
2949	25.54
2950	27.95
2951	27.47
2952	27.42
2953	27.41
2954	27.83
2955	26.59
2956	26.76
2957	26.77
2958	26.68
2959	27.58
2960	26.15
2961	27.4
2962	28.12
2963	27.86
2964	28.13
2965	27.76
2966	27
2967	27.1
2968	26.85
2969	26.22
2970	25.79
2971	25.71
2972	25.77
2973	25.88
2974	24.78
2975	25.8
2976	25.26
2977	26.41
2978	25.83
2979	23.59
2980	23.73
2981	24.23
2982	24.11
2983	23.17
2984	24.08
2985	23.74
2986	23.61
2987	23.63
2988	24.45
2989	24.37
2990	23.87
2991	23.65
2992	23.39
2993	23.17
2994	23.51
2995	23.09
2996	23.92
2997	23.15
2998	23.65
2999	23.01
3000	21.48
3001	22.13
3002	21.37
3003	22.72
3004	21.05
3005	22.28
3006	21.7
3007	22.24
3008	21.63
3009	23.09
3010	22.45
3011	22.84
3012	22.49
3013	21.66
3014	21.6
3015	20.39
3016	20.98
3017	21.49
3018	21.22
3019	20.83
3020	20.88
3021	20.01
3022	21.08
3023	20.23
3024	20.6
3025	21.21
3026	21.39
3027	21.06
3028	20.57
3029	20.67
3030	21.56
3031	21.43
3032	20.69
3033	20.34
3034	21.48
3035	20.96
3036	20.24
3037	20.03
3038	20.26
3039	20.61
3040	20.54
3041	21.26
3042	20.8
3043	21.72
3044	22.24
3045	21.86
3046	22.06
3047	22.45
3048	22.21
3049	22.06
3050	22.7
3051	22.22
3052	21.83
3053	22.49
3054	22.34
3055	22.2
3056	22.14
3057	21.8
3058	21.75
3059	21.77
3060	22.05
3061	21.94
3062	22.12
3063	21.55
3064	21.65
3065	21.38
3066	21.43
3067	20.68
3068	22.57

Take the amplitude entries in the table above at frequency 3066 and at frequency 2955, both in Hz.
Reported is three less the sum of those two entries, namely -45.0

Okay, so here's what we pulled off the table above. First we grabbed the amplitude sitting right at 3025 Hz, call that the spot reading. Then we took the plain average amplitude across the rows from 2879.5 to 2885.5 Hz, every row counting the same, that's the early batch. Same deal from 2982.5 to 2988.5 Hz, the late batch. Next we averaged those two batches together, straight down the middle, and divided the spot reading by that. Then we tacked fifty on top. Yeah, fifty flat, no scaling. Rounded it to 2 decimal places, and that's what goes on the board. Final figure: 50.86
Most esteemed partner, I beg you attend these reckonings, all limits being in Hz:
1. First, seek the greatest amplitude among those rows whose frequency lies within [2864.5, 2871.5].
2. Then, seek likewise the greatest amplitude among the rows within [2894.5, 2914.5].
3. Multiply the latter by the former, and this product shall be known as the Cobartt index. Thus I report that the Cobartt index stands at 712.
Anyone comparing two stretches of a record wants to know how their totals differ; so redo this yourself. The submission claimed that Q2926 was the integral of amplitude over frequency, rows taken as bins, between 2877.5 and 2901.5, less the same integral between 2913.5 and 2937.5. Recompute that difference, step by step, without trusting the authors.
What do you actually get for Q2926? 12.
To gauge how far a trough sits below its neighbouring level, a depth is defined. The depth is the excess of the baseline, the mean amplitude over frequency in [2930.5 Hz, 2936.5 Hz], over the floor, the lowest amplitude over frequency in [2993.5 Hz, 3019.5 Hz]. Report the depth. 4.3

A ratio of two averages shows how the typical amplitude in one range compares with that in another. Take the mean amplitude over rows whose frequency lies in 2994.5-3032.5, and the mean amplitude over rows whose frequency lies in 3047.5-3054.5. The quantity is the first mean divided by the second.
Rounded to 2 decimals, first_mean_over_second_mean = 0.97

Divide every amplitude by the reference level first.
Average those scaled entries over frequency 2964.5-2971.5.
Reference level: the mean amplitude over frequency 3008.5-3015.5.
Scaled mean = 1.21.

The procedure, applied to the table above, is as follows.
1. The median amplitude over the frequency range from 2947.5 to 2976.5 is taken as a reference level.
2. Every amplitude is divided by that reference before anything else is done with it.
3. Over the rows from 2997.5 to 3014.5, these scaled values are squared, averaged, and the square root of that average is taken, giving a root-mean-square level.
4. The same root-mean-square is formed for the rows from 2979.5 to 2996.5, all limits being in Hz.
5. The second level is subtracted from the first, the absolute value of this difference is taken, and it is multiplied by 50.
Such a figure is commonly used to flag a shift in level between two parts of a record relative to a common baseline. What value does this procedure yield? 2.9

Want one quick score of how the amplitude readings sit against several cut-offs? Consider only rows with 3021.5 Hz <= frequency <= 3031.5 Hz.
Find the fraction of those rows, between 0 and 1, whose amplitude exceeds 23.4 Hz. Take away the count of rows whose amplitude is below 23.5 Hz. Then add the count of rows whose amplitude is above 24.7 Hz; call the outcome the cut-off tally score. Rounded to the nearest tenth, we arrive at -10.0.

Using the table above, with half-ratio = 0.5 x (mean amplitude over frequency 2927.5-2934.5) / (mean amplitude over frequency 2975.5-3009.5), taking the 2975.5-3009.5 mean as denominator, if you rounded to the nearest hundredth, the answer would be 0.53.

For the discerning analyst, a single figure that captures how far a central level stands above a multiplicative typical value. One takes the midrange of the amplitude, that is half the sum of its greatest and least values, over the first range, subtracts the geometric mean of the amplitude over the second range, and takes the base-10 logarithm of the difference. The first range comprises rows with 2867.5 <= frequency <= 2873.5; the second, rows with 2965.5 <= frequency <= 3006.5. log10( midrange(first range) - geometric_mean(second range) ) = 0.13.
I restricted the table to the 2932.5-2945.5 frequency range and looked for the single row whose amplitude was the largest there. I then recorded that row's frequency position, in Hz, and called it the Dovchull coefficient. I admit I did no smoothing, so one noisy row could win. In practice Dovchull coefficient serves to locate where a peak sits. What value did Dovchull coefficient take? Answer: 2944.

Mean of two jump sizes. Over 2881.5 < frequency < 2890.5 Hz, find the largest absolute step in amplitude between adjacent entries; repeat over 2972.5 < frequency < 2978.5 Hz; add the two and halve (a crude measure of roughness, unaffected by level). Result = 1.0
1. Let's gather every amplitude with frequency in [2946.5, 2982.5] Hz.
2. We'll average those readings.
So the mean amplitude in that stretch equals 26.4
